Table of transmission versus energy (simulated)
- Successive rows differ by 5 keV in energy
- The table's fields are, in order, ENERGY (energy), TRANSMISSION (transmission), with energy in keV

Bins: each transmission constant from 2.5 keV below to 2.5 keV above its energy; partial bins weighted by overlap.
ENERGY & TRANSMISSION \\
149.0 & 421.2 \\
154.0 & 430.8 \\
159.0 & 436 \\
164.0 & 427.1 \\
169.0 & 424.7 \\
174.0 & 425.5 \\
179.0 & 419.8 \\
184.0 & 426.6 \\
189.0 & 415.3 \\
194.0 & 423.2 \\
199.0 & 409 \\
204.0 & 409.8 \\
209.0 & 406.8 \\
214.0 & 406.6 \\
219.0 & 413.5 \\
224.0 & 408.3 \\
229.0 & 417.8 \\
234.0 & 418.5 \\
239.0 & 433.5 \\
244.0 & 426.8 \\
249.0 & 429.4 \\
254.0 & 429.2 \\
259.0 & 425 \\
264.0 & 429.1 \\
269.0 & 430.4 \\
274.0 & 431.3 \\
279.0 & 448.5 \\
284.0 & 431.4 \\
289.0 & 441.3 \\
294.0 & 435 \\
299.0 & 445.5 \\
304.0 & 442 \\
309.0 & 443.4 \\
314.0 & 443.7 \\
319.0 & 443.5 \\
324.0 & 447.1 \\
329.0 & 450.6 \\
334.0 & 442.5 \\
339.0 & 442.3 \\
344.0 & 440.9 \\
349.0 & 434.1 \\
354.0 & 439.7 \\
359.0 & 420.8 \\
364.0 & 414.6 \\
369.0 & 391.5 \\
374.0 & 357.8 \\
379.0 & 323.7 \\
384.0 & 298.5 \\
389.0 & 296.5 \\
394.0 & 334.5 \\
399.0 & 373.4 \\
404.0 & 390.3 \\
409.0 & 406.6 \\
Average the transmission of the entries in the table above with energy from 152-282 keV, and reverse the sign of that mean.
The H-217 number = -423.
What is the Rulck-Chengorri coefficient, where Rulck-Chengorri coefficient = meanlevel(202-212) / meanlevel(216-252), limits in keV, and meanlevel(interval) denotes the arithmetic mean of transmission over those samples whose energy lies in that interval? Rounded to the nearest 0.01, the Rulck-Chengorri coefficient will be 0.97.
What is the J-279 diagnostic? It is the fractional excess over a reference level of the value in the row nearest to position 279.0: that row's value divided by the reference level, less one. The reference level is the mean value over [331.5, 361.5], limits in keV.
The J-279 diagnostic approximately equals 0.027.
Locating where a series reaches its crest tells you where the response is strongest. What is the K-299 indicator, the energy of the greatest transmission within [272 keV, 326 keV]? 279.0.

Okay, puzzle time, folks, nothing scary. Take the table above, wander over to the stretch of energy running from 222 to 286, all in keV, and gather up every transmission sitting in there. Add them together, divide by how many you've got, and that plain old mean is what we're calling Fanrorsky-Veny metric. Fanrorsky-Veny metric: 428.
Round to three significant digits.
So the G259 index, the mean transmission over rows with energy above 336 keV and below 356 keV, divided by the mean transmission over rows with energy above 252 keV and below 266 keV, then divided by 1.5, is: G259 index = 0.685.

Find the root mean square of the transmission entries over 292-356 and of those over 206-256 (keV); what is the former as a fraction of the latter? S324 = 1.06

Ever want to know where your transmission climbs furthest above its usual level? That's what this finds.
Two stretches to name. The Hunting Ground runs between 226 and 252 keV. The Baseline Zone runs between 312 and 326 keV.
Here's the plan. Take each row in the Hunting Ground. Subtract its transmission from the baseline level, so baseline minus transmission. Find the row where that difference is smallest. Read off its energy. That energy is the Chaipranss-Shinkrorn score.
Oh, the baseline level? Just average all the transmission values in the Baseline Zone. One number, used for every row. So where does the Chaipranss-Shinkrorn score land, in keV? 239.0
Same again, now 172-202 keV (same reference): 184.0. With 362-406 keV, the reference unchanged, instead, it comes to 364.0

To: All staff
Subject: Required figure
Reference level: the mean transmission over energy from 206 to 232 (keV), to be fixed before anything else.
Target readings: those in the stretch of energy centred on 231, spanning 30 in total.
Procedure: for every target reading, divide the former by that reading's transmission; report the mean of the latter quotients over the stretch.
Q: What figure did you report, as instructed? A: 0.98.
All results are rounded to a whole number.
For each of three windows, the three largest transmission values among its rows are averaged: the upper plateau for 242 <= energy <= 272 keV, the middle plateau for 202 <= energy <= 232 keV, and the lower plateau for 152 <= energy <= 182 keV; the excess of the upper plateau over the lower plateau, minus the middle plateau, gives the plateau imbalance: -415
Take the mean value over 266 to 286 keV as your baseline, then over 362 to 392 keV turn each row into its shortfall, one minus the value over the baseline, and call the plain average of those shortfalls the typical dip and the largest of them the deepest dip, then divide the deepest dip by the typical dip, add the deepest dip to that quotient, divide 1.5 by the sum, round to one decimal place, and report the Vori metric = 0.8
